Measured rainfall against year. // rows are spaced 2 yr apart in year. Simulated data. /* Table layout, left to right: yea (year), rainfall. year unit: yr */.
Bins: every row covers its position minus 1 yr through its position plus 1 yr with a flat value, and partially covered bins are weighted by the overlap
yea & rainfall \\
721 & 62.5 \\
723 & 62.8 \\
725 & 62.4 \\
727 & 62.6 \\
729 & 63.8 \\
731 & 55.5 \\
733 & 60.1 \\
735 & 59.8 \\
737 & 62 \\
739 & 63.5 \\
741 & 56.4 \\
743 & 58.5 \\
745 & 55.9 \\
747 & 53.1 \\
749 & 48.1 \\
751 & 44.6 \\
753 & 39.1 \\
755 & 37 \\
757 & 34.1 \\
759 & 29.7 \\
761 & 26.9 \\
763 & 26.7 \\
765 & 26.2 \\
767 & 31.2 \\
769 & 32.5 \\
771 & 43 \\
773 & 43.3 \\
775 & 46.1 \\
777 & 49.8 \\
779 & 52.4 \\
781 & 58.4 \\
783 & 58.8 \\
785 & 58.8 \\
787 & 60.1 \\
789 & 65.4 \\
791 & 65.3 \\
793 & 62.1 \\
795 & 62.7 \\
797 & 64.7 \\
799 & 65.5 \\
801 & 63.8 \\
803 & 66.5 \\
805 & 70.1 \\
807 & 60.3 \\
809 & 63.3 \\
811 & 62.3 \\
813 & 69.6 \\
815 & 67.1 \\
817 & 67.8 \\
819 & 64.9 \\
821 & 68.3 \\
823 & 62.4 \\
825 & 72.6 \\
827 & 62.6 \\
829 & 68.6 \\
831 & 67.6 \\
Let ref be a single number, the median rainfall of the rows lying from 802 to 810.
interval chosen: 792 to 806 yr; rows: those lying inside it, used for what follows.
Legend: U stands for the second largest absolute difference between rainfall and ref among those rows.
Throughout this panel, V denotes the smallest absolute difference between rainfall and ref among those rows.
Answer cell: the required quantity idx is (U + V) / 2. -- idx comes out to 1.5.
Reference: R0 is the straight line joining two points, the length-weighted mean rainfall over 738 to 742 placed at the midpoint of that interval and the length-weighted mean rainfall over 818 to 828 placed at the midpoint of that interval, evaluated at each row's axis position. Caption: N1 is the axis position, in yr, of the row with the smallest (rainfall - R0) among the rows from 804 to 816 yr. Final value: 807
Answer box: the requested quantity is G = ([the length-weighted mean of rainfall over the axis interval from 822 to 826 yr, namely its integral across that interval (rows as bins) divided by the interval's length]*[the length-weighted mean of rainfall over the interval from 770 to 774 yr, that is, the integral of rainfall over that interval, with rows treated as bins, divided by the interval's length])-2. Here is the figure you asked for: 2911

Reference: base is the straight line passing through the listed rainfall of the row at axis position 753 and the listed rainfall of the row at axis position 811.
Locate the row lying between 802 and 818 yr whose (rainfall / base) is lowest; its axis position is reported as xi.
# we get 807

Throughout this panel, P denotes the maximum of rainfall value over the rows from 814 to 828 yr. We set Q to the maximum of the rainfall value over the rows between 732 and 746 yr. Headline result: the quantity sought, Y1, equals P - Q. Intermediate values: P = 72.6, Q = 63.5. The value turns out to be 9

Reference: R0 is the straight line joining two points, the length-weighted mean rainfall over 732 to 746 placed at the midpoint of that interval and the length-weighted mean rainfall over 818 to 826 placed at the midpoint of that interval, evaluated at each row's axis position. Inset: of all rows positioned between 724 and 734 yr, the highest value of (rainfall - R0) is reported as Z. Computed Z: 5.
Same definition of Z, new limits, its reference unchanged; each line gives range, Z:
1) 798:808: 5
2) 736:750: 4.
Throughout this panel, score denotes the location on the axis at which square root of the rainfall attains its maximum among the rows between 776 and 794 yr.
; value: 789 yr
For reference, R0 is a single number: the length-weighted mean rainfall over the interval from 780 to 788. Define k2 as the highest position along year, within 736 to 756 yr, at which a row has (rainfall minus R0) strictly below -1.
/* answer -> 755 yr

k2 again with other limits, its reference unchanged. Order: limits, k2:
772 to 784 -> 779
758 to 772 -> 771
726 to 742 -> 741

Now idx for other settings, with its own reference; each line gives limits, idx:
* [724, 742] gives 4.8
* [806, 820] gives 2.3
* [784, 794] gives 2.6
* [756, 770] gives 34.5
